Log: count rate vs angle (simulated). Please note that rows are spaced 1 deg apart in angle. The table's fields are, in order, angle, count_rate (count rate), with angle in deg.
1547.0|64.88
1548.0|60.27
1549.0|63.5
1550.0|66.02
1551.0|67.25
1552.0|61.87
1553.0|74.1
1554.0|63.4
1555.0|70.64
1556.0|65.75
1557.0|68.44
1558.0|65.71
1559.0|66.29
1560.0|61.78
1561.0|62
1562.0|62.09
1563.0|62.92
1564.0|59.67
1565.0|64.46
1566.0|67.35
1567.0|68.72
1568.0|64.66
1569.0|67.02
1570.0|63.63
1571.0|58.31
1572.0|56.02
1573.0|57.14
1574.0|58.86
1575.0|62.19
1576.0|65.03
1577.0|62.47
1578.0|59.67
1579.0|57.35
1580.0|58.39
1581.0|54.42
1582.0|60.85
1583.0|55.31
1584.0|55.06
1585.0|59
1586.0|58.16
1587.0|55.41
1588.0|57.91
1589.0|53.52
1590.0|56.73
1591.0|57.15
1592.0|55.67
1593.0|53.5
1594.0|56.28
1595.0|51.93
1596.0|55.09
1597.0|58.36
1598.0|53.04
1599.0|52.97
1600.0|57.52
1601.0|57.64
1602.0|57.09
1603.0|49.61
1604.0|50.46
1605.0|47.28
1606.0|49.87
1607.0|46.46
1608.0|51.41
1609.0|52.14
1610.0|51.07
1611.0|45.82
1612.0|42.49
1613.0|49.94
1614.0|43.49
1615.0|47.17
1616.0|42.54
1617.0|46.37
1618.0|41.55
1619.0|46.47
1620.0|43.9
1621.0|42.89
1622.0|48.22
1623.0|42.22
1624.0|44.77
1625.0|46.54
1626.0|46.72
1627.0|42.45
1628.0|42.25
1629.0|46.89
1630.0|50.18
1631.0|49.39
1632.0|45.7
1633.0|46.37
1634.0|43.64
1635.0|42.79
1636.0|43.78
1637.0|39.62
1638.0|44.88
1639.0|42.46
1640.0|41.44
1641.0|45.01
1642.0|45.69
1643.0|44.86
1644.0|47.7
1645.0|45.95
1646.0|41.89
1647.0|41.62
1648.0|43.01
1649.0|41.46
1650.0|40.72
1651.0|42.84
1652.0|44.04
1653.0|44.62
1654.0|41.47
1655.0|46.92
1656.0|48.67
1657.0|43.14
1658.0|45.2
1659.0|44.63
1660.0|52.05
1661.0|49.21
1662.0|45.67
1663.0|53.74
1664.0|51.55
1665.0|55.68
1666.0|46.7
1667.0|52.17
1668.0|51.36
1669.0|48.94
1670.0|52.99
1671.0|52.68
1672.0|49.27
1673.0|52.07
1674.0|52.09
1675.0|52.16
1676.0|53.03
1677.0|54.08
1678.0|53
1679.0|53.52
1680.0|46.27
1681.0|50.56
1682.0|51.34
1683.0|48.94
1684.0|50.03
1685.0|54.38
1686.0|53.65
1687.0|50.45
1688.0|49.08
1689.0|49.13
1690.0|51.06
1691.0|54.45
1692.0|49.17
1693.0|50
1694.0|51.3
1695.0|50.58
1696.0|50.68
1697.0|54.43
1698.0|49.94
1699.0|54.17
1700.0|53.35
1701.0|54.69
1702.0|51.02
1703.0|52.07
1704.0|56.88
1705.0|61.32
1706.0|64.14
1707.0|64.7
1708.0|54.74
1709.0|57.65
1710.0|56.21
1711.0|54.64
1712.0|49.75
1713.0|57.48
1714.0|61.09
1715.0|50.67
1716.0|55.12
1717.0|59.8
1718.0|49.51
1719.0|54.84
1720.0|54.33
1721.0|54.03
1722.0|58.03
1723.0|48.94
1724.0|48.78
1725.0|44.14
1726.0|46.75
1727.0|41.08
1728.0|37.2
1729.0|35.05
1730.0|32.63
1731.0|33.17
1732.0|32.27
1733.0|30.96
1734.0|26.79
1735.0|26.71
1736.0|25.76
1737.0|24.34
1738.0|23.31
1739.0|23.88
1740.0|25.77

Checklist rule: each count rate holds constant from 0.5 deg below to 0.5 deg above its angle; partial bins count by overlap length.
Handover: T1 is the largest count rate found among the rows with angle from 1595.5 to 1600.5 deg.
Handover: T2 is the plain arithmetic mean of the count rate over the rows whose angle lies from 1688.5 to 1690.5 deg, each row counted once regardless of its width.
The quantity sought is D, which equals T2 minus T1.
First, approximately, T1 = 58.36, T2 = 50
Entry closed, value -8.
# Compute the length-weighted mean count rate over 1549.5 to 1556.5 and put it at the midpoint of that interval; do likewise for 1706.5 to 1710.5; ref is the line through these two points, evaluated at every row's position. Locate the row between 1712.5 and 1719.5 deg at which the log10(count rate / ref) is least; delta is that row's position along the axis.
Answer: 1718.0 deg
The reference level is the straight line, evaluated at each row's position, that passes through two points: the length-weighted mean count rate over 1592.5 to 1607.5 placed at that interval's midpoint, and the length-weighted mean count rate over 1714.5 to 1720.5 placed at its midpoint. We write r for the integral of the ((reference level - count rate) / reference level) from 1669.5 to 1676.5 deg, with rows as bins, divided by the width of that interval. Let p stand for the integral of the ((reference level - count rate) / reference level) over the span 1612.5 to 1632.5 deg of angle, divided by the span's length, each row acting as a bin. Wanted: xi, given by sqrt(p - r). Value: 0.34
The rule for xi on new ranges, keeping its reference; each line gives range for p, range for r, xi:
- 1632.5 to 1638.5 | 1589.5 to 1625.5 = 0.35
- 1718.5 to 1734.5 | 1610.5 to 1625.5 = 0.24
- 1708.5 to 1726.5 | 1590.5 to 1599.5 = 0.21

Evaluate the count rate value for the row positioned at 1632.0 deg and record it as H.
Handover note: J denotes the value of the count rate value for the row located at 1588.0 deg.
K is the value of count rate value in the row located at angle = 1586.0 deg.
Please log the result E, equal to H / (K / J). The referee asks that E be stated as 46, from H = 45.7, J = 57.91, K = 58.16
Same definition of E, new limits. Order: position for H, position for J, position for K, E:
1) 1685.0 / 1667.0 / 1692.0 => 58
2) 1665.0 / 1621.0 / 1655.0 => 51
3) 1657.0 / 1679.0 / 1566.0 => 34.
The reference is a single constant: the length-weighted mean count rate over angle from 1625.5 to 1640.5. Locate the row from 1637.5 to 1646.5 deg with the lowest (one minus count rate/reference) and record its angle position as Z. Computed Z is 1644.0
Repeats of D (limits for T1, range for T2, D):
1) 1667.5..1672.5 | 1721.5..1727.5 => -5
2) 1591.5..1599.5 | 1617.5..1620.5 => -14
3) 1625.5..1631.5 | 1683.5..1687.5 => 2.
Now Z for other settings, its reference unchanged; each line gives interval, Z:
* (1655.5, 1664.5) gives 1663.0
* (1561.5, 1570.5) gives 1567.0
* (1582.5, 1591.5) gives 1585.0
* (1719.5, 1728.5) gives 1722.0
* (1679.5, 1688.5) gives 1685.0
